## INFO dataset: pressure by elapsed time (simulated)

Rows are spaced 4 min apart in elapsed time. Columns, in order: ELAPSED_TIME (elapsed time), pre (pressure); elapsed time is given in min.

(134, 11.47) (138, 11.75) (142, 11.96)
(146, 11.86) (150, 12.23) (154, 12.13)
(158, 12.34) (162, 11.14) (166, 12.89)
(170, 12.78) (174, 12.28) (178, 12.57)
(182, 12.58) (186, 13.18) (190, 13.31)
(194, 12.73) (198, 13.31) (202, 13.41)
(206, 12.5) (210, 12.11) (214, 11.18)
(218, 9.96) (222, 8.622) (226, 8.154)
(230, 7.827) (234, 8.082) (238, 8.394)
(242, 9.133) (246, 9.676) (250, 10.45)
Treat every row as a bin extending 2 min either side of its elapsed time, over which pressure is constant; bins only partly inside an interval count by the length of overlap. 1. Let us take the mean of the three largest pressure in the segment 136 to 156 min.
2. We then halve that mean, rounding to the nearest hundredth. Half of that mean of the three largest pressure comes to 6.05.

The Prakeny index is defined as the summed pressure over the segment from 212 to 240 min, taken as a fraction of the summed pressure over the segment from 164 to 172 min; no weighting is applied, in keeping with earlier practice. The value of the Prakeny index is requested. 2.4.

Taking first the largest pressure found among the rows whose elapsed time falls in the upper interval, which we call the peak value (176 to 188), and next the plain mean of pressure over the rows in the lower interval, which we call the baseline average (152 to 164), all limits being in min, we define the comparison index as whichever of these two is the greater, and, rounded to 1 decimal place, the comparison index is 13.2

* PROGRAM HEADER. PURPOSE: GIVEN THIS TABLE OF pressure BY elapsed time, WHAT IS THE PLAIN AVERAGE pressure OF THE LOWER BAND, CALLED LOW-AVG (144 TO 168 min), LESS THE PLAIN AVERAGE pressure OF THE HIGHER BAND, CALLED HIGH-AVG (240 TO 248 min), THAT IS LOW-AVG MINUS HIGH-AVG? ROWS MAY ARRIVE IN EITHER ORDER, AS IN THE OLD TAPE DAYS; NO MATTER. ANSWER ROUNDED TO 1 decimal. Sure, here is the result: 2.7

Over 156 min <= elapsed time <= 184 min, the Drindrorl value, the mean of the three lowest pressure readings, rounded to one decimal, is 11.9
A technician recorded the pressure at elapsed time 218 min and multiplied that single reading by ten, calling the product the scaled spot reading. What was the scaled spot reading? 100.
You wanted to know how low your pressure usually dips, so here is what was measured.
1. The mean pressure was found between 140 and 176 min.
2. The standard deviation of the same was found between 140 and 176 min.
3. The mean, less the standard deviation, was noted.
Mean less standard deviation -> 11.7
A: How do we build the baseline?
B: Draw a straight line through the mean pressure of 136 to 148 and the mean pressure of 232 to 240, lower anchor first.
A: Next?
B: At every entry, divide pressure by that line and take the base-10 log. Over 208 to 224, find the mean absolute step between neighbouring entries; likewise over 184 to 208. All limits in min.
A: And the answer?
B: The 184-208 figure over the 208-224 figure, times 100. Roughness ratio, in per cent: 40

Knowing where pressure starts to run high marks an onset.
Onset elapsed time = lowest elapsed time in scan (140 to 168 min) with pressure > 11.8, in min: 142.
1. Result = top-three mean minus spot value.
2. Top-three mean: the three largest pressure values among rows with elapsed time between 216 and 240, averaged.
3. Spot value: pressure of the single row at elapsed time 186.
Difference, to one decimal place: -4.2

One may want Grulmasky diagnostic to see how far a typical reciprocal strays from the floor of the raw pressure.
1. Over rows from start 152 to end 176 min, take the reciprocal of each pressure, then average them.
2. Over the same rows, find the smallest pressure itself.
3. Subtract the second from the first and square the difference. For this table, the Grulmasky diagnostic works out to 122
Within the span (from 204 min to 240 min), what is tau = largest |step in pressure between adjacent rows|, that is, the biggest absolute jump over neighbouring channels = 1.3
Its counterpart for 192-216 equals 0.9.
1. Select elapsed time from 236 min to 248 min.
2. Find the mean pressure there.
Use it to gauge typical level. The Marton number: 9.1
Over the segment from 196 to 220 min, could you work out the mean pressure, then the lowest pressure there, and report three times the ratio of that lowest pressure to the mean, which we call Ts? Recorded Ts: 2.47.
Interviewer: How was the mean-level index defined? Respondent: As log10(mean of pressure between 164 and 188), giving 1.10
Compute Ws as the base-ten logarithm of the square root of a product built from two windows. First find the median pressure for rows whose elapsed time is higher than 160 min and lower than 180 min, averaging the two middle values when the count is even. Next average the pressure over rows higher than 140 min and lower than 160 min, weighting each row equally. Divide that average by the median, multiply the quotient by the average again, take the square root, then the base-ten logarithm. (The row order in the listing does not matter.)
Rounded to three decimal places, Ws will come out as 0.533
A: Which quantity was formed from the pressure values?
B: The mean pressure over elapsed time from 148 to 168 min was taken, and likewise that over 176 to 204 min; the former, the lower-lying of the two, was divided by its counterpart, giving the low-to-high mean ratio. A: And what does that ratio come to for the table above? 0.93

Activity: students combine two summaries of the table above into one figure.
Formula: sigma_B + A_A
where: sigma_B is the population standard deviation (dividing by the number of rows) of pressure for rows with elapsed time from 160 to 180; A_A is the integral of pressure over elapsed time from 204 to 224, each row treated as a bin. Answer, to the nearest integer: 218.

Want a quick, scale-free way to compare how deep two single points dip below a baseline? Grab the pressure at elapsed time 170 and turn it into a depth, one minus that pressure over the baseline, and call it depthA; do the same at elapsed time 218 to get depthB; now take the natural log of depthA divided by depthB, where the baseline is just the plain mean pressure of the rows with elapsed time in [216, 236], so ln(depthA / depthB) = 1.1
